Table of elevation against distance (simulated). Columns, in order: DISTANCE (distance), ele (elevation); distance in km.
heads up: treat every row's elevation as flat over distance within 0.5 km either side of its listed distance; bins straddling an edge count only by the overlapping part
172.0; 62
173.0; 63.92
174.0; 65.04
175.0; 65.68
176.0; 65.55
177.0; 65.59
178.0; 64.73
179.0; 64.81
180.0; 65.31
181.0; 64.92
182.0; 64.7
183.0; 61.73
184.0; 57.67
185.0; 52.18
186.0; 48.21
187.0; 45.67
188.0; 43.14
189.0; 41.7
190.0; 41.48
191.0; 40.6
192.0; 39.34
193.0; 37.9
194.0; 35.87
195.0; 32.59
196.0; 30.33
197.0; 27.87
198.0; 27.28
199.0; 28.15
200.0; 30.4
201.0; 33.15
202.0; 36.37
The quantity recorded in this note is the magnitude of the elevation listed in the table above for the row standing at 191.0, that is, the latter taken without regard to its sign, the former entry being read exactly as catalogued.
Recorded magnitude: 41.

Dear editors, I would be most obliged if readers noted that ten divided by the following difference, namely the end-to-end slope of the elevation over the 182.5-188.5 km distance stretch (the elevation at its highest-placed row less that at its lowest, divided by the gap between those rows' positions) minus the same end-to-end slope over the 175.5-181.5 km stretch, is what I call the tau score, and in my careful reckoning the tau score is -3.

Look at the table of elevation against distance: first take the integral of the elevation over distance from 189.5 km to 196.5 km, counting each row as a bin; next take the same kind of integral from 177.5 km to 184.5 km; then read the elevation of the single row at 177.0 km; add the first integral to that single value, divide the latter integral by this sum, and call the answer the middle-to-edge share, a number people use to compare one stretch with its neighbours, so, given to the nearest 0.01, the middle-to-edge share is 1.37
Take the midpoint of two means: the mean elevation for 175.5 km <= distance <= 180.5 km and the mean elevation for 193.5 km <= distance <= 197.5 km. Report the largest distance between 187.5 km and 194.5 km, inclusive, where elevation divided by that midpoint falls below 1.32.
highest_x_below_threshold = 194.0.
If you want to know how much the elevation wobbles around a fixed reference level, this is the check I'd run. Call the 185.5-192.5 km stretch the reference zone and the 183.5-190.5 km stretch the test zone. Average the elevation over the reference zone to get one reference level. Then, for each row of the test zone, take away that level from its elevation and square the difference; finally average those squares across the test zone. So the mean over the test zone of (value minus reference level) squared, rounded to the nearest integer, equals 49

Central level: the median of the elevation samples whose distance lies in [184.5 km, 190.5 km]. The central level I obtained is 44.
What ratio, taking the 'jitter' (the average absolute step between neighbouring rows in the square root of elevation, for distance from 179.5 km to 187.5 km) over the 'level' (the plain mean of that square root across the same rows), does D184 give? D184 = 0.025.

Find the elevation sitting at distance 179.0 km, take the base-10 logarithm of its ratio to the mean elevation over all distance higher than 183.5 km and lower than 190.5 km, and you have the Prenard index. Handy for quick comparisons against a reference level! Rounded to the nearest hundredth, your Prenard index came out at 0.14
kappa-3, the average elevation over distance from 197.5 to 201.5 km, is 30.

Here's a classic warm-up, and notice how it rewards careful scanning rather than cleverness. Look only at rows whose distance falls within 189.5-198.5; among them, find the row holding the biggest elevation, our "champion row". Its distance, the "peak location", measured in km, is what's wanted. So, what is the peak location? 190.0 km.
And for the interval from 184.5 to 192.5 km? 185.0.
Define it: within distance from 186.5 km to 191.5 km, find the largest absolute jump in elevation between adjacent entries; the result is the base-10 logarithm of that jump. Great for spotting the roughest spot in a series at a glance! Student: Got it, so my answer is 0.40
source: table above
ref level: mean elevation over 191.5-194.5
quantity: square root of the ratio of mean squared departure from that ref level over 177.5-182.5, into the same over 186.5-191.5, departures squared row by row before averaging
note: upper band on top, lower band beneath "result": 0.19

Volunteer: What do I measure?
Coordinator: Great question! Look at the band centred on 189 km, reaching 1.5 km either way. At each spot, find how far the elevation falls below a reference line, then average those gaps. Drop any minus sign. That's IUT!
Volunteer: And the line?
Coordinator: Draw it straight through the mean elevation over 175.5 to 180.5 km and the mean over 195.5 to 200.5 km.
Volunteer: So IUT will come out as 3.1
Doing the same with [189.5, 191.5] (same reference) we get 1.4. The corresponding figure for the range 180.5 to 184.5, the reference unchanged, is 5.2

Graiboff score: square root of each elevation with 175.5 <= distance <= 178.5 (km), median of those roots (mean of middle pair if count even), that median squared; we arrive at 66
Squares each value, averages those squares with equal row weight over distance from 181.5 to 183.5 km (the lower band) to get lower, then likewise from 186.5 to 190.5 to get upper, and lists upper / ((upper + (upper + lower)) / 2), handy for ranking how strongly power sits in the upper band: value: 0.48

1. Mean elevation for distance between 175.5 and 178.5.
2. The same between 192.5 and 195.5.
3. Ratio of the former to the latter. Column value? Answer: 1.8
